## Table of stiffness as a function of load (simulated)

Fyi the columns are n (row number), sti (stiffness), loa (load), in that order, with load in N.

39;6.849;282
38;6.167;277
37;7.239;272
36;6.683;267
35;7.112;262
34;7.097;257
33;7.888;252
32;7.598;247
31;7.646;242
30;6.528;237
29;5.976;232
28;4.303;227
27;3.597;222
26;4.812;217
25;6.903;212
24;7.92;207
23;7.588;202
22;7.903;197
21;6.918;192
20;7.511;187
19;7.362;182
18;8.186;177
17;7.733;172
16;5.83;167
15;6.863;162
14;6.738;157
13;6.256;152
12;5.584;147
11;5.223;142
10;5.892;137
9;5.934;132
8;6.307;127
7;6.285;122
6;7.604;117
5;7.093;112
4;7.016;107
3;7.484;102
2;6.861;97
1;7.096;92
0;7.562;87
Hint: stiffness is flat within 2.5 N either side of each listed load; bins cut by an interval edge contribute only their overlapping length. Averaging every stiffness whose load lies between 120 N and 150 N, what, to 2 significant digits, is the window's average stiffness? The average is 5.9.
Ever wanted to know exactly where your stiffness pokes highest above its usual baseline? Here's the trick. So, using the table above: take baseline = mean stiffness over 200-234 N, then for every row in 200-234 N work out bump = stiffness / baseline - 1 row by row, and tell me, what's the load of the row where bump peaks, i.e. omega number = 207 N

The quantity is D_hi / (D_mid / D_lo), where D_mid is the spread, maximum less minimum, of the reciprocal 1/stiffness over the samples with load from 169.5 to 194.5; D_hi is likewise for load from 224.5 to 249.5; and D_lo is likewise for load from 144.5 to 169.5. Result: 0.151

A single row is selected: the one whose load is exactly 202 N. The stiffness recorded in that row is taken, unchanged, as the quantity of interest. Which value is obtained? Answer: 7.588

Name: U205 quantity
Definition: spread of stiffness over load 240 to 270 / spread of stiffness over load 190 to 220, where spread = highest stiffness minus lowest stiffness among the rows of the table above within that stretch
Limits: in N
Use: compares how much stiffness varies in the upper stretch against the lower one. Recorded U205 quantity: 0.39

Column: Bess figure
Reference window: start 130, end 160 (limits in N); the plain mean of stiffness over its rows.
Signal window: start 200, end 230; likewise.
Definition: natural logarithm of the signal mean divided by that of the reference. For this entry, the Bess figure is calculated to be 0.0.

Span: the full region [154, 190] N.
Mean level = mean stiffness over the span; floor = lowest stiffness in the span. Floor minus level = -1.3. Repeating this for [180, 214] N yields -0.5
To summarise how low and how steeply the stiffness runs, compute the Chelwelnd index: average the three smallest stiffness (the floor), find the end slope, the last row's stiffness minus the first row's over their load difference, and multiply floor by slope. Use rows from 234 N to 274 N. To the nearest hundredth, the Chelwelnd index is 0.14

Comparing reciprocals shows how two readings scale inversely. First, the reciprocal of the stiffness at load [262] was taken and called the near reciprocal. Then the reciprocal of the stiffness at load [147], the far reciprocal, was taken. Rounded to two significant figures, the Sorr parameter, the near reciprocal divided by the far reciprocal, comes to 0.79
